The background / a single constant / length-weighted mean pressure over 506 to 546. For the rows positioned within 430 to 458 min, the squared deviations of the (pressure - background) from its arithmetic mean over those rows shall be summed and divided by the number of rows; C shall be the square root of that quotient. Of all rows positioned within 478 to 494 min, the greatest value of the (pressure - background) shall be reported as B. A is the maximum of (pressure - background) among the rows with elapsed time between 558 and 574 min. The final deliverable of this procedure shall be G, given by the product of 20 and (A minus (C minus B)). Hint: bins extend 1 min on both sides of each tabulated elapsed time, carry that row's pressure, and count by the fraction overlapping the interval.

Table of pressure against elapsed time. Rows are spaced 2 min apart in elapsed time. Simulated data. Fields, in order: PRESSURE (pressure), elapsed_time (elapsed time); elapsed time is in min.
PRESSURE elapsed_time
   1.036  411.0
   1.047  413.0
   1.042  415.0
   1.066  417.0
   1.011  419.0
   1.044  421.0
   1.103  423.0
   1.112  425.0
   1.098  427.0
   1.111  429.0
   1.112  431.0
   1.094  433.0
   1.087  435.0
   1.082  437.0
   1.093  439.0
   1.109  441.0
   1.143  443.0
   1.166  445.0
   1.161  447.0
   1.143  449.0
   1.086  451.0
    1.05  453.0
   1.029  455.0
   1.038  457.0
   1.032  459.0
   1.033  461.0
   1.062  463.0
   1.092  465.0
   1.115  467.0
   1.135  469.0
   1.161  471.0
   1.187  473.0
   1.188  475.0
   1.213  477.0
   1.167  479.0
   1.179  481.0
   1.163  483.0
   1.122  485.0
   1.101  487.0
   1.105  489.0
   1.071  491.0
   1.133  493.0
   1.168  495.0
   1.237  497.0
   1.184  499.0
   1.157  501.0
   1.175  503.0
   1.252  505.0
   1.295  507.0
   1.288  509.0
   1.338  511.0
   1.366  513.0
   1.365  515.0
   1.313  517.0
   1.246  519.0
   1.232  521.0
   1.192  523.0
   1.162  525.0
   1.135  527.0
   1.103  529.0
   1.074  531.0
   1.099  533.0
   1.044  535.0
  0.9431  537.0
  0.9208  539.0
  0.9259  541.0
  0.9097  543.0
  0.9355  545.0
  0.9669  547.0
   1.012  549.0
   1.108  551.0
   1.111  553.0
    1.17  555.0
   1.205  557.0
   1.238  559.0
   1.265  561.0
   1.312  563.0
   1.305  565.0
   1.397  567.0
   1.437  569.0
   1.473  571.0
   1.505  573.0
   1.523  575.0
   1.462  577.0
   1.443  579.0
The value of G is 7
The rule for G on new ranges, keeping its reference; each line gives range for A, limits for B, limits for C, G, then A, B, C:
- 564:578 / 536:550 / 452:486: 4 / 0.38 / -0.13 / 0.06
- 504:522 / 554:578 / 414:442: 11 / 0.22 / 0.38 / 0.03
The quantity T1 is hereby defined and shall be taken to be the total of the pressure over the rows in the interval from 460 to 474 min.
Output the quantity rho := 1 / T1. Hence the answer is 0.13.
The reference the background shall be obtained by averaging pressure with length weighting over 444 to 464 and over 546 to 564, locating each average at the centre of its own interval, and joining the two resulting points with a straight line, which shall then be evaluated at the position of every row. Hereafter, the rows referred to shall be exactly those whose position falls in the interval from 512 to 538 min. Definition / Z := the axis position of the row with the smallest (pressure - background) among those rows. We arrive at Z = 537.0 min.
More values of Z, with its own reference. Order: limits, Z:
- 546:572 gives 547.0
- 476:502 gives 491.0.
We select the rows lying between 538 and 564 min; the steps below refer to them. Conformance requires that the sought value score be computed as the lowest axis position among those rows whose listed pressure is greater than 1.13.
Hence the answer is 555.0 min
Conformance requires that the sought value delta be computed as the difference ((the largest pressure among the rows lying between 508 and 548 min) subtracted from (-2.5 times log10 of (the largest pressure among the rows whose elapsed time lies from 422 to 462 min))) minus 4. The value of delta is -5.53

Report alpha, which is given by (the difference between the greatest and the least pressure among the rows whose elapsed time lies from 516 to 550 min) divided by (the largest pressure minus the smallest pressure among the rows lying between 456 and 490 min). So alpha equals 2.2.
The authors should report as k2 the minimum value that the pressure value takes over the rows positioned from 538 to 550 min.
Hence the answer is 0.9097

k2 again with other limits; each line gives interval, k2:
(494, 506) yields 1.157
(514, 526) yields 1.162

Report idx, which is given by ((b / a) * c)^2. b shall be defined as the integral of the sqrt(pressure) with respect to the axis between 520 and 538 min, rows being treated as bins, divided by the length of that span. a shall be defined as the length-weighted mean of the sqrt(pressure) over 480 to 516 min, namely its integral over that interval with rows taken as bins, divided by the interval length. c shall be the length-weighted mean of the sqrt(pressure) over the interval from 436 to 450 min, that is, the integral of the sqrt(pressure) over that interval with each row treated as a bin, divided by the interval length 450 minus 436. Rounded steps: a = 1.10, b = 1.05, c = 1.06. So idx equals 1.04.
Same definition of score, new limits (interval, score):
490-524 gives 493.0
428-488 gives 443.0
